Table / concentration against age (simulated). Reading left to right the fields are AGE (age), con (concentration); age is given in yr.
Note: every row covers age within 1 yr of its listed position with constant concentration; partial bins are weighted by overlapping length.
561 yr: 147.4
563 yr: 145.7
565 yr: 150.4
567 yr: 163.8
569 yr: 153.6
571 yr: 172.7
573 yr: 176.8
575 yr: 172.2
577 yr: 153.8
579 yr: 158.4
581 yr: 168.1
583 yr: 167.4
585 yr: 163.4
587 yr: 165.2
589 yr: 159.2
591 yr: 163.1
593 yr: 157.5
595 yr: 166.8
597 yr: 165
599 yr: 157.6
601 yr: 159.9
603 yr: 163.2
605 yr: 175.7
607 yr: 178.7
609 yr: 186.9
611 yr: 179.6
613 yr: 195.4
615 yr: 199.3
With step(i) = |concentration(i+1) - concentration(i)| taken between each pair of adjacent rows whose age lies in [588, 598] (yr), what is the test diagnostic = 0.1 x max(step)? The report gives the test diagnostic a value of 0.93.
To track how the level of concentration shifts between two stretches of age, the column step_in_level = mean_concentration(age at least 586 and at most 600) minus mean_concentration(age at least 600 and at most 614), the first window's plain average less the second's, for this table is -15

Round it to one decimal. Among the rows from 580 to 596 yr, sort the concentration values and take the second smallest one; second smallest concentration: 159.2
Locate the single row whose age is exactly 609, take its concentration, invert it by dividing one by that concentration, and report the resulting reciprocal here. 0.0054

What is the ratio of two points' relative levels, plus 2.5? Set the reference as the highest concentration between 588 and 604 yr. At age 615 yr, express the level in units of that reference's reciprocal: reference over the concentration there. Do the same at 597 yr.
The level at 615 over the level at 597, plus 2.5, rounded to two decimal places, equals 3.33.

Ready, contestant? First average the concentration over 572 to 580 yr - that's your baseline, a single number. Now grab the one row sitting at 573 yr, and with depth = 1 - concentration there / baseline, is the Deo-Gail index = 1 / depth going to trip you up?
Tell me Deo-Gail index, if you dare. -14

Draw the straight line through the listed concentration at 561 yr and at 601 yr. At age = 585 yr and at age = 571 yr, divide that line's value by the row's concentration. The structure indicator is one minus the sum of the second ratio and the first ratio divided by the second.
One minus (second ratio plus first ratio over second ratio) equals -0.96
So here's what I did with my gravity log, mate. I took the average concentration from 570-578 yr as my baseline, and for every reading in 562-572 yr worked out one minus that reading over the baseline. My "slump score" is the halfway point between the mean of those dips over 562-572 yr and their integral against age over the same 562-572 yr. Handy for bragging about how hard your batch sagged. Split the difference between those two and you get 0.38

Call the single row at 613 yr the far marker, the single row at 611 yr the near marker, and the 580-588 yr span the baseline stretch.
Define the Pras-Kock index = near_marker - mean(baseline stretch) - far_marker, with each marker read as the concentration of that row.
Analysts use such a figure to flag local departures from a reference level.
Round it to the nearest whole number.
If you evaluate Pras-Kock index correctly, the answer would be -182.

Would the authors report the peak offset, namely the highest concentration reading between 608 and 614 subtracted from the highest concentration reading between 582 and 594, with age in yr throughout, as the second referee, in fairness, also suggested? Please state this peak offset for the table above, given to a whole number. -28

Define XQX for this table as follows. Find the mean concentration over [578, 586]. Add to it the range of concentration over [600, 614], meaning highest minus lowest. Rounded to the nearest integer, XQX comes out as 200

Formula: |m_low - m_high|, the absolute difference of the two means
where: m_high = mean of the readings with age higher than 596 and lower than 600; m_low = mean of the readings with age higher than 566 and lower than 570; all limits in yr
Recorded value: 2.6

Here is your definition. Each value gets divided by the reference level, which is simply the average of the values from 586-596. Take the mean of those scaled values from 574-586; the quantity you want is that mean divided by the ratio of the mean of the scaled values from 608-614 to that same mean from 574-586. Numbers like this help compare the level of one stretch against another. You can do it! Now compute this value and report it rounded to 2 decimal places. 0.88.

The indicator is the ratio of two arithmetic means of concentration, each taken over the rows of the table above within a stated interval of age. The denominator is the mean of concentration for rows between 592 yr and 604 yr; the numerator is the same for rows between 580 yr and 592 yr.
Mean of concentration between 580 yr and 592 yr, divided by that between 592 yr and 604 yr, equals 1.02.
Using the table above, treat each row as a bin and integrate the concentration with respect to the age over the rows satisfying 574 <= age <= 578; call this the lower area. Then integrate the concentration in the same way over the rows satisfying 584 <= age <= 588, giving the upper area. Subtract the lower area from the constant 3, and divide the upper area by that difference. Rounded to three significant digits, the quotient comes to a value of -1.01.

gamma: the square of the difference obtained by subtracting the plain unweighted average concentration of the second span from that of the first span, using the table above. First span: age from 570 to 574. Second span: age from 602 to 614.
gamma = 27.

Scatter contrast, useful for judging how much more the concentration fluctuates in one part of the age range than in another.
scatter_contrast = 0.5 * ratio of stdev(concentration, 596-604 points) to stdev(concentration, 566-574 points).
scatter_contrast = 0.16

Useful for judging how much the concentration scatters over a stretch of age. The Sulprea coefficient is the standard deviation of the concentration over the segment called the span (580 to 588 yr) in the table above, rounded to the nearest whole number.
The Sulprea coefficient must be 2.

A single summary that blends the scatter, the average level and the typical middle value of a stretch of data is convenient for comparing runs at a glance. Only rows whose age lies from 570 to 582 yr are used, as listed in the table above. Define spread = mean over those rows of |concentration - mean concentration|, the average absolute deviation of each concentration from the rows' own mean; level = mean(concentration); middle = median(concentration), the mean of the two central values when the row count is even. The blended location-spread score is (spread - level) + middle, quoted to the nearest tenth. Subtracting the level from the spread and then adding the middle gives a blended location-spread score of 10.4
